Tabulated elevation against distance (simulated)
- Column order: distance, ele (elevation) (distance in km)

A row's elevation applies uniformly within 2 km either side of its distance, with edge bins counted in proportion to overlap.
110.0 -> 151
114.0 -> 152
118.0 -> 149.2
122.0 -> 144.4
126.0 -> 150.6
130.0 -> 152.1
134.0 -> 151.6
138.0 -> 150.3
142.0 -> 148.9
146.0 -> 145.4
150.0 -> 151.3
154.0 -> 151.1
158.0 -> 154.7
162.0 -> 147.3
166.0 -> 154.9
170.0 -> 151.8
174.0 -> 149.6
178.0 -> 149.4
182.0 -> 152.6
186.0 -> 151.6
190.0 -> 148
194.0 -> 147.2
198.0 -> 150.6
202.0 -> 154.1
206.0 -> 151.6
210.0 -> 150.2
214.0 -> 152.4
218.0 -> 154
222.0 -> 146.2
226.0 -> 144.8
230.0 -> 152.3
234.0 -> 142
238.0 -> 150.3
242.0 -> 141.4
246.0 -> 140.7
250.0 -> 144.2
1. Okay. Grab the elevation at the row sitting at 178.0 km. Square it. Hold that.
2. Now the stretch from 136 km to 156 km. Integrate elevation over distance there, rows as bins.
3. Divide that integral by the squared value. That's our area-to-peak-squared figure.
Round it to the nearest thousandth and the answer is 0.134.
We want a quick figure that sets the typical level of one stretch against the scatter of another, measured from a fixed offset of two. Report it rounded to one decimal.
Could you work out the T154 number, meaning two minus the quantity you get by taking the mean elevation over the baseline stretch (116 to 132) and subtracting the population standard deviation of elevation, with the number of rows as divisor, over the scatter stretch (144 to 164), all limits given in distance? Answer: -143.8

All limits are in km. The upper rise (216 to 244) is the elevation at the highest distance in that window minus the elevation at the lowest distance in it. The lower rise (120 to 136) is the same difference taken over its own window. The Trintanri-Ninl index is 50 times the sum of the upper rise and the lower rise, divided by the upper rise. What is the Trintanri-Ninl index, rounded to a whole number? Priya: 21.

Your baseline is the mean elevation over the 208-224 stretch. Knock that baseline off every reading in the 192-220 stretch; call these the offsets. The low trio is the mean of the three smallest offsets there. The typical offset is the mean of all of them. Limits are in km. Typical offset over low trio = -0.54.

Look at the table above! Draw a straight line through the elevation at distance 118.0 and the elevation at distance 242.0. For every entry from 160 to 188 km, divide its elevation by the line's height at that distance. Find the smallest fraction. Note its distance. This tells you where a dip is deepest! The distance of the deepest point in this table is 162.0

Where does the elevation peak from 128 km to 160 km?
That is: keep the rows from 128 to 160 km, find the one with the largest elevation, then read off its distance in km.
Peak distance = 158.0 km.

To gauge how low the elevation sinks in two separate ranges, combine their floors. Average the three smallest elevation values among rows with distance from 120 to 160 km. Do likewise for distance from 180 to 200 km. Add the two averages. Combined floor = 295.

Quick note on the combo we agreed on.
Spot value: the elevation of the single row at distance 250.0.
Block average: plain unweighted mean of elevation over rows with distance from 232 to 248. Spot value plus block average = 288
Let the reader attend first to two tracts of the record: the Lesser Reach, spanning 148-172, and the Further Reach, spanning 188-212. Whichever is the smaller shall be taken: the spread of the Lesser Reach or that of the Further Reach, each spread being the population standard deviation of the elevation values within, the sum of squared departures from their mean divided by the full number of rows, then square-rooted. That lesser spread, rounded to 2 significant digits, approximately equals 2.3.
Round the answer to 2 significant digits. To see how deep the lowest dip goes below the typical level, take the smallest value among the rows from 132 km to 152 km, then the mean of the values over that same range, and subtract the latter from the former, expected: -4.1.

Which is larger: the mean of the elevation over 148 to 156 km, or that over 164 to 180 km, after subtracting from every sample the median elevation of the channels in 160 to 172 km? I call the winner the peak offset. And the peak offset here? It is -0.4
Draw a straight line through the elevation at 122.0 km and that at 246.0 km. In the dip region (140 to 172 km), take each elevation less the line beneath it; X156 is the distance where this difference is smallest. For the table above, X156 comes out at 146.0 km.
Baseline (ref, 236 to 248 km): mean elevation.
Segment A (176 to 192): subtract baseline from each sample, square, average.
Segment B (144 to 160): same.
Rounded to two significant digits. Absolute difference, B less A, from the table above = 11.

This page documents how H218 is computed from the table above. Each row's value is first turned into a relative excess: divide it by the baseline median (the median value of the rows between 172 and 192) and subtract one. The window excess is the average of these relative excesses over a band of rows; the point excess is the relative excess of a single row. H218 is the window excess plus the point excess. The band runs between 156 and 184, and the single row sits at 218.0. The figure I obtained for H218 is 0.042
